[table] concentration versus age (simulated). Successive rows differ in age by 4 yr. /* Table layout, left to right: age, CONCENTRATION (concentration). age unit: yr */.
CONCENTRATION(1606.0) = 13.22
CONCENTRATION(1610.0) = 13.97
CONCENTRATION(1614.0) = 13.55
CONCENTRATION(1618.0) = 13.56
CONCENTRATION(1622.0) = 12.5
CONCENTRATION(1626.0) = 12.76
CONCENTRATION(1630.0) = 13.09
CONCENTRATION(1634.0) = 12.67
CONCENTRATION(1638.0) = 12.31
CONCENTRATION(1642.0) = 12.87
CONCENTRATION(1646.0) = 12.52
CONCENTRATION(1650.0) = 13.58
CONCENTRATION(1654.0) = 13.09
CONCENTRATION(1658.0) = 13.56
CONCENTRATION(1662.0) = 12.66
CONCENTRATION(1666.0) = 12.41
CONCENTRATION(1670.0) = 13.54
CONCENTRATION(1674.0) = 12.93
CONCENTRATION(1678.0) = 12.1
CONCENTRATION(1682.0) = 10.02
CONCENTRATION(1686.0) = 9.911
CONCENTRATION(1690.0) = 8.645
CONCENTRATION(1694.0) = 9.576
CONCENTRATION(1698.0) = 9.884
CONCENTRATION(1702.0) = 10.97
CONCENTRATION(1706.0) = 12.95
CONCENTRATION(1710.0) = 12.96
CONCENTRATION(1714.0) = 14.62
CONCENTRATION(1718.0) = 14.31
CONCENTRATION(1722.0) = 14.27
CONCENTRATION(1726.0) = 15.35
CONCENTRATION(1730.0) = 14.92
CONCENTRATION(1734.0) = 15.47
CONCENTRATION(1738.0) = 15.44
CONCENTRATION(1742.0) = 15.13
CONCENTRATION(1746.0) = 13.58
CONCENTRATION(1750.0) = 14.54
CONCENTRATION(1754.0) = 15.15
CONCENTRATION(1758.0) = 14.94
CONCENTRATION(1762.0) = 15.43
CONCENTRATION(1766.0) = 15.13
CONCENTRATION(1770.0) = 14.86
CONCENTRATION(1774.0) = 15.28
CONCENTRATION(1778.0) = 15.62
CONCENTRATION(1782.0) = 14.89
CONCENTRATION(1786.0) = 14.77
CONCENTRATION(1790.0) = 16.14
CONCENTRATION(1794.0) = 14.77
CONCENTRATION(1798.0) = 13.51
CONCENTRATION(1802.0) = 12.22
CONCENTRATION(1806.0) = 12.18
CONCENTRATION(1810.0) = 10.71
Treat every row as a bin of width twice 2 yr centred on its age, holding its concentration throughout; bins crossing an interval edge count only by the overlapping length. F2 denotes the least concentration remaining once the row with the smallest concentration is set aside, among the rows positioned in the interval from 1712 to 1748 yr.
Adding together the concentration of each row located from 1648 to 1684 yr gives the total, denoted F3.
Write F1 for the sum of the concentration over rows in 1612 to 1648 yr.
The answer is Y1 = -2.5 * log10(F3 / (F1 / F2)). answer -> -2.9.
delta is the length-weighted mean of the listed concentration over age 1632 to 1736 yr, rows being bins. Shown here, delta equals 12.6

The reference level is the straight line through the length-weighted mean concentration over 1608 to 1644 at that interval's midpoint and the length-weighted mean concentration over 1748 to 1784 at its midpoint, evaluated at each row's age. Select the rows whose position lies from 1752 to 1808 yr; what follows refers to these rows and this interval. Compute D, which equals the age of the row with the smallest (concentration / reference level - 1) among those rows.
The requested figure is 1806.0 yr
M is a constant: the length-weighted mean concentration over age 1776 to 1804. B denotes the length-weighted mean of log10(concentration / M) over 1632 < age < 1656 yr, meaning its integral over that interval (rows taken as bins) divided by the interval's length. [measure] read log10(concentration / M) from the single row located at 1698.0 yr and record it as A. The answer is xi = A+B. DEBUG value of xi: -0.22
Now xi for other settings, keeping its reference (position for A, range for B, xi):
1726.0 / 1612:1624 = -0.02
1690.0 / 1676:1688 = -0.36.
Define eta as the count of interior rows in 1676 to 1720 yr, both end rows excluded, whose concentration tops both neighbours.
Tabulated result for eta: 1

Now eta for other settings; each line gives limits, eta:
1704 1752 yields 3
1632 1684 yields 4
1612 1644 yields 2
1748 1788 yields 3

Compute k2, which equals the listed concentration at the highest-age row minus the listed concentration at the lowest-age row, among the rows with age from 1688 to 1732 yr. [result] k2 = 6.3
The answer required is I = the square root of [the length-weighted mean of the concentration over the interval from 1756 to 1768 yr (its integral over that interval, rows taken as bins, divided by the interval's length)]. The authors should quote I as 3.89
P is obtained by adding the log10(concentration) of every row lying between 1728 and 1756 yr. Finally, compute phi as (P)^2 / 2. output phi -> 34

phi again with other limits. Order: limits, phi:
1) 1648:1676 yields 31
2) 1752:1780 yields 34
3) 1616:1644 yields 30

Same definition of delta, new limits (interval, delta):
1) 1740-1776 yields 14.9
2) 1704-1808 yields 14.6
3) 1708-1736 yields 14.6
